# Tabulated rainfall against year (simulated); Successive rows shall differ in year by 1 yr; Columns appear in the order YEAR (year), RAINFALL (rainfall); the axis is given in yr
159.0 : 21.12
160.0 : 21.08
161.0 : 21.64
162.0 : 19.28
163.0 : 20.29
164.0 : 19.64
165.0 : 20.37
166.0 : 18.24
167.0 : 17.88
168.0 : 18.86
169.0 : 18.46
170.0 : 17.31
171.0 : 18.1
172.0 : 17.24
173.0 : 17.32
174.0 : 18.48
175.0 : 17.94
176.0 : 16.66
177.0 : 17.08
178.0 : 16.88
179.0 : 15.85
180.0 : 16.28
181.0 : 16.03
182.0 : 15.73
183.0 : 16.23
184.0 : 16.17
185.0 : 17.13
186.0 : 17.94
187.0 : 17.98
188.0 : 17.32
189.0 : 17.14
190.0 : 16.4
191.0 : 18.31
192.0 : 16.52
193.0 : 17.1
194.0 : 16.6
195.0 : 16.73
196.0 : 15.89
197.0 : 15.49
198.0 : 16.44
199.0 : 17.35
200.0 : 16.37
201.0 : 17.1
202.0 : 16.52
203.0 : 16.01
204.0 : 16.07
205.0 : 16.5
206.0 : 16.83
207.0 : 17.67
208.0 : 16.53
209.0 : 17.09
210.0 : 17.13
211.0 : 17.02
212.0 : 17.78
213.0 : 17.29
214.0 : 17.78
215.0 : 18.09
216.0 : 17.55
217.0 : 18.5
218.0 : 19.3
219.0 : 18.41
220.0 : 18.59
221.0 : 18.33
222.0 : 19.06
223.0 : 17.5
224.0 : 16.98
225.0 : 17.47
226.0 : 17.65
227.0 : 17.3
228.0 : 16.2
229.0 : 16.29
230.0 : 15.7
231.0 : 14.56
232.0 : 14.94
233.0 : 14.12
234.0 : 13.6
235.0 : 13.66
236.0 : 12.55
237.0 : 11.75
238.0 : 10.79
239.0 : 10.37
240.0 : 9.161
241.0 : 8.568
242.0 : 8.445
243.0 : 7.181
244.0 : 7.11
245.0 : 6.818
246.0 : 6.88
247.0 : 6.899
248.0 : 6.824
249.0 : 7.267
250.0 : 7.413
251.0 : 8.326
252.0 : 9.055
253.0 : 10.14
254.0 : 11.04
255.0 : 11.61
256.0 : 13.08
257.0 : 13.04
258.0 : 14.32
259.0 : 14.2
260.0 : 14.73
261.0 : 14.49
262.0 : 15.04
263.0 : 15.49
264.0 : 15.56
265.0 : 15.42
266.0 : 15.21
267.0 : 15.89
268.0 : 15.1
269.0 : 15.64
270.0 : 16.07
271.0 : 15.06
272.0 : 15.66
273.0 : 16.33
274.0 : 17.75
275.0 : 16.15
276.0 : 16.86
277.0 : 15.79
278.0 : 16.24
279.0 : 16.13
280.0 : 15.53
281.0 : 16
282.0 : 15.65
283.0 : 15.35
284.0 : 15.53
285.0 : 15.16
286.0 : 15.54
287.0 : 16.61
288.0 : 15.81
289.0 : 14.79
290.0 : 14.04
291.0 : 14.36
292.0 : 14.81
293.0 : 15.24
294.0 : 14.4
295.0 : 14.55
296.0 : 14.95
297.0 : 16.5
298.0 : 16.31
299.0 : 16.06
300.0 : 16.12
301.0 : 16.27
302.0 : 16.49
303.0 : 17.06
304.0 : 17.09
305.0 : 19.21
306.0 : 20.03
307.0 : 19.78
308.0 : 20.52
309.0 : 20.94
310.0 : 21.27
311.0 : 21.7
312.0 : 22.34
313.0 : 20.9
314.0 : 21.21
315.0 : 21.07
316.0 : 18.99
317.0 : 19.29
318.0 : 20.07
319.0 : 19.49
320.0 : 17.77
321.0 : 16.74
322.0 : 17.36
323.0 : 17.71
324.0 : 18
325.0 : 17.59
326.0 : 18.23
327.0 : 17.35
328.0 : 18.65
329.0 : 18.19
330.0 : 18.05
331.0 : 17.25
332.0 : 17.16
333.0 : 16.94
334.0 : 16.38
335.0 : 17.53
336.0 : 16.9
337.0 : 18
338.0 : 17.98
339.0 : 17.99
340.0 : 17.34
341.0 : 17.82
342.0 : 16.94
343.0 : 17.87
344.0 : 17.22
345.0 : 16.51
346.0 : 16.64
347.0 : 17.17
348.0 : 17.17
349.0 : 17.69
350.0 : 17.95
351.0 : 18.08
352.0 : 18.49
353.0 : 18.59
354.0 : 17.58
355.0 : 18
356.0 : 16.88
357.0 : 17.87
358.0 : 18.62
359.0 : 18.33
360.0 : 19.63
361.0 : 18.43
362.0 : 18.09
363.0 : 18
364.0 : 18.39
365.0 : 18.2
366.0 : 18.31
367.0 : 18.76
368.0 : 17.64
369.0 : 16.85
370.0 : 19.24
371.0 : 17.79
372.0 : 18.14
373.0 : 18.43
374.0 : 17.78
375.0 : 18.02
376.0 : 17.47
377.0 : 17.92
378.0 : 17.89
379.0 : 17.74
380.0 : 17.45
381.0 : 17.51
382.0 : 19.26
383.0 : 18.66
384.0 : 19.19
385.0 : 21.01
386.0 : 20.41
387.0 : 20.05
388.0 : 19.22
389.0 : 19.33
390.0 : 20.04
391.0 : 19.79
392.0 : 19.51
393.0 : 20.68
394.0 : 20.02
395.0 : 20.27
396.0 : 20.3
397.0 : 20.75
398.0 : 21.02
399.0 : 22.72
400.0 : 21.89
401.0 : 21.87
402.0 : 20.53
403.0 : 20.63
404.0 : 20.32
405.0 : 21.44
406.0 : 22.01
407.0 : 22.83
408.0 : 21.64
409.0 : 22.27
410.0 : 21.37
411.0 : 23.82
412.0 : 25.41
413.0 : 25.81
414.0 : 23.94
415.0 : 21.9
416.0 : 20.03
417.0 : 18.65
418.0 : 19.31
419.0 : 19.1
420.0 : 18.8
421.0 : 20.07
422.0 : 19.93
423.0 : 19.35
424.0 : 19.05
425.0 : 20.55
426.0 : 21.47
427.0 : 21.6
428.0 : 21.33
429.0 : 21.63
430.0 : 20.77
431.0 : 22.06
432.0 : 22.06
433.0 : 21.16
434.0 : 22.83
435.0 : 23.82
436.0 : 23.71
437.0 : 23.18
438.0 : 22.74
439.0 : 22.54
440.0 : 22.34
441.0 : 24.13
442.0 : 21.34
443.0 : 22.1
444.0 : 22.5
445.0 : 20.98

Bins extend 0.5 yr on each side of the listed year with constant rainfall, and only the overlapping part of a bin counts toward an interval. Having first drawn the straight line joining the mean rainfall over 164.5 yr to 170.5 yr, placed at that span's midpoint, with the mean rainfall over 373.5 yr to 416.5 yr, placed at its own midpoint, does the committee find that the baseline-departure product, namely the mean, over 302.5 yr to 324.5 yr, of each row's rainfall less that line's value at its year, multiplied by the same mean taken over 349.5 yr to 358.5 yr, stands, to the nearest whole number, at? 1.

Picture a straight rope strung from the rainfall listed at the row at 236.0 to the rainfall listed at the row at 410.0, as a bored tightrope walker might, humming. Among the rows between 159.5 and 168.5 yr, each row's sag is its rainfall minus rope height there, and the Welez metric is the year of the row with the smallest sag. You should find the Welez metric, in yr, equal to 167.0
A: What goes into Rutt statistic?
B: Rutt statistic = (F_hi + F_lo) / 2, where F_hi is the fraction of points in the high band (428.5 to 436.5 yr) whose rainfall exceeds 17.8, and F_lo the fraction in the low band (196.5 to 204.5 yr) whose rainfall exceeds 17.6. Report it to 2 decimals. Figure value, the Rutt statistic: 0.50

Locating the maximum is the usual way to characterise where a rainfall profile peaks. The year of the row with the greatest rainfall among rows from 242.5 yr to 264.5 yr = 264.0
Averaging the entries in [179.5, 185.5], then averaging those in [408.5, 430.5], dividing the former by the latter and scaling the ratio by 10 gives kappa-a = 7.7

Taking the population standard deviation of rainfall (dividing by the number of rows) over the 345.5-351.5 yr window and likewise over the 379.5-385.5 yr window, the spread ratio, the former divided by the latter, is 0.4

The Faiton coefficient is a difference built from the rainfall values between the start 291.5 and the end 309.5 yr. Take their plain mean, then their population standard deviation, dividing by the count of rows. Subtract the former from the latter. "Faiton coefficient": -14.9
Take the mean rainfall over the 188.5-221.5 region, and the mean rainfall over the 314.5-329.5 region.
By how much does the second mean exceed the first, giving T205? 1.3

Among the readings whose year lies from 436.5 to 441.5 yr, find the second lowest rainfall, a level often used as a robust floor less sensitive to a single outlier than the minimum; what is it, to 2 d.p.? 22.54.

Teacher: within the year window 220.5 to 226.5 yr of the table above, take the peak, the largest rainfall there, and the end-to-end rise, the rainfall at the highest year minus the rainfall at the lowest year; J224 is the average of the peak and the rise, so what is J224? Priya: 9.2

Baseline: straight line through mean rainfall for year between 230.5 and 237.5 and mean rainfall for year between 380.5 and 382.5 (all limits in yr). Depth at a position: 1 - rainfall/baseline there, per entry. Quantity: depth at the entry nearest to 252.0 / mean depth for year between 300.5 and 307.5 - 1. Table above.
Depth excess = -4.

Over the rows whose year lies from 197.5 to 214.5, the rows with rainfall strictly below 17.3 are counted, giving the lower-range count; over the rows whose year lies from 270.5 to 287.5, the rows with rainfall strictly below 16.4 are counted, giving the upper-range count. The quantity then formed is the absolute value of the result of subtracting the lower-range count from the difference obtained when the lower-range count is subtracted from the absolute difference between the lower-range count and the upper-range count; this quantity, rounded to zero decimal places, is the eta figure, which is 25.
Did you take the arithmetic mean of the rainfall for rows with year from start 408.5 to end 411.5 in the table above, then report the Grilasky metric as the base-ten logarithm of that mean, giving 1.35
